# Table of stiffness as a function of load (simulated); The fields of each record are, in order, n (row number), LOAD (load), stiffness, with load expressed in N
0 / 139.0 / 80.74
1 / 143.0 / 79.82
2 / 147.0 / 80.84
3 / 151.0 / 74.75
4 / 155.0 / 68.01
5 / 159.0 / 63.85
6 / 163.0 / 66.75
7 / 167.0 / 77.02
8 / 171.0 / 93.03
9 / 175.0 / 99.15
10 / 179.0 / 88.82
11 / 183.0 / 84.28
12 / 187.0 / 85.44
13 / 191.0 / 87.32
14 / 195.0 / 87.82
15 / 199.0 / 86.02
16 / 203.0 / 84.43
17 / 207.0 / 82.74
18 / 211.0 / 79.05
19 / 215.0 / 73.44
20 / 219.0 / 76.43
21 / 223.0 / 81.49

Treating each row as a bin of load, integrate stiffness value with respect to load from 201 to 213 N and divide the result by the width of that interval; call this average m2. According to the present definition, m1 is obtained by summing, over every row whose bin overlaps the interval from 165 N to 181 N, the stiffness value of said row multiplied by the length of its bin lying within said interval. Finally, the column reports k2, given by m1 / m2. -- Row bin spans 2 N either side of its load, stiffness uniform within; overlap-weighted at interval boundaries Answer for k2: 17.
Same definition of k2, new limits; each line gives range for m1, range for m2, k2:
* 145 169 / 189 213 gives 20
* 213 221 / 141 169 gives 8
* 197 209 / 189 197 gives 12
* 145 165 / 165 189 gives 16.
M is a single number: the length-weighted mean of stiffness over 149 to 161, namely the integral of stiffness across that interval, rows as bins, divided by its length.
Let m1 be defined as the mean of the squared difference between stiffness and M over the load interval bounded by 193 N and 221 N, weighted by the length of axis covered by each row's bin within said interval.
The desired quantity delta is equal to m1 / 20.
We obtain 9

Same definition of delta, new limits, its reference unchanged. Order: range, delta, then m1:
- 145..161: 3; 51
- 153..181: 14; 285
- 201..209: 11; 217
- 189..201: 17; 331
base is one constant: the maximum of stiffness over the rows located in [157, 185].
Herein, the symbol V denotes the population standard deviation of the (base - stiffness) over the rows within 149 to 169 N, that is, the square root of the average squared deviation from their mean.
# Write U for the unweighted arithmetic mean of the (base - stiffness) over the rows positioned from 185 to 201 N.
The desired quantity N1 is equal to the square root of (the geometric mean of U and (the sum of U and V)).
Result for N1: 3.8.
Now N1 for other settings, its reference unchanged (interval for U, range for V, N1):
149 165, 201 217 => 5.7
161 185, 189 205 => 3.9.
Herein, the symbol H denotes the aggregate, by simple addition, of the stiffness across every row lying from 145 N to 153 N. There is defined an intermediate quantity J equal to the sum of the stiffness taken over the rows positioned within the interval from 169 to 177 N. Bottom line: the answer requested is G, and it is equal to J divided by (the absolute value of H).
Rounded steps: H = 156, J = 192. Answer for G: 1.24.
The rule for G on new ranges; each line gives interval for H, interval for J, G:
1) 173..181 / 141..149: 0.85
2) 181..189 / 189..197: 1.03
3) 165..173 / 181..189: 1.00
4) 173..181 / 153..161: 0.70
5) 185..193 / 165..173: 0.98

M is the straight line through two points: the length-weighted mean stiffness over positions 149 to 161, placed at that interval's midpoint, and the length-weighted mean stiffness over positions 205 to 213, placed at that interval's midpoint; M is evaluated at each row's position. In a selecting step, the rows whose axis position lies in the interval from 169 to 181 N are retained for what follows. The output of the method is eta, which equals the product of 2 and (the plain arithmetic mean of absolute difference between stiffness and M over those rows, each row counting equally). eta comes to 40.7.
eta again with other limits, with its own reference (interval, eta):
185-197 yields 19.9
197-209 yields 9.7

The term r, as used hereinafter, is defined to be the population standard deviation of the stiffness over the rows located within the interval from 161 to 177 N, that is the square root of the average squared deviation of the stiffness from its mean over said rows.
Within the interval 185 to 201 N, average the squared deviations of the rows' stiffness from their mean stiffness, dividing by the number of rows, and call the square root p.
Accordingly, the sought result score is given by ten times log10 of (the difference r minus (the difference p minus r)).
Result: 13.9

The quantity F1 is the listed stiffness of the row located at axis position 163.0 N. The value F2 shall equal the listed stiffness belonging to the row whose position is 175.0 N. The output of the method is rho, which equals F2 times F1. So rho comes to 6618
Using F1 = 66.75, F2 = 99.15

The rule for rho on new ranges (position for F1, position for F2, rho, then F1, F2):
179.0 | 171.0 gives 8263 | 88.82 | 93.03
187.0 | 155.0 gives 5811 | 85.44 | 68.01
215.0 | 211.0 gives 5805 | 73.44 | 79.05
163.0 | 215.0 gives 4902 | 66.75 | 73.44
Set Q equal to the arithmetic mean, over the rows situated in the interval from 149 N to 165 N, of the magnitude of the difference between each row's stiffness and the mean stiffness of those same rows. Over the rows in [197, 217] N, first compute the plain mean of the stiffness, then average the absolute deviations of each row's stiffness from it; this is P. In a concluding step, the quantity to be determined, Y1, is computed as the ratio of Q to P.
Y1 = 0.82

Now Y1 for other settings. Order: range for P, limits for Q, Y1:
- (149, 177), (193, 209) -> 0.16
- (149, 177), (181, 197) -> 0.13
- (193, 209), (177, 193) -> 0.96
